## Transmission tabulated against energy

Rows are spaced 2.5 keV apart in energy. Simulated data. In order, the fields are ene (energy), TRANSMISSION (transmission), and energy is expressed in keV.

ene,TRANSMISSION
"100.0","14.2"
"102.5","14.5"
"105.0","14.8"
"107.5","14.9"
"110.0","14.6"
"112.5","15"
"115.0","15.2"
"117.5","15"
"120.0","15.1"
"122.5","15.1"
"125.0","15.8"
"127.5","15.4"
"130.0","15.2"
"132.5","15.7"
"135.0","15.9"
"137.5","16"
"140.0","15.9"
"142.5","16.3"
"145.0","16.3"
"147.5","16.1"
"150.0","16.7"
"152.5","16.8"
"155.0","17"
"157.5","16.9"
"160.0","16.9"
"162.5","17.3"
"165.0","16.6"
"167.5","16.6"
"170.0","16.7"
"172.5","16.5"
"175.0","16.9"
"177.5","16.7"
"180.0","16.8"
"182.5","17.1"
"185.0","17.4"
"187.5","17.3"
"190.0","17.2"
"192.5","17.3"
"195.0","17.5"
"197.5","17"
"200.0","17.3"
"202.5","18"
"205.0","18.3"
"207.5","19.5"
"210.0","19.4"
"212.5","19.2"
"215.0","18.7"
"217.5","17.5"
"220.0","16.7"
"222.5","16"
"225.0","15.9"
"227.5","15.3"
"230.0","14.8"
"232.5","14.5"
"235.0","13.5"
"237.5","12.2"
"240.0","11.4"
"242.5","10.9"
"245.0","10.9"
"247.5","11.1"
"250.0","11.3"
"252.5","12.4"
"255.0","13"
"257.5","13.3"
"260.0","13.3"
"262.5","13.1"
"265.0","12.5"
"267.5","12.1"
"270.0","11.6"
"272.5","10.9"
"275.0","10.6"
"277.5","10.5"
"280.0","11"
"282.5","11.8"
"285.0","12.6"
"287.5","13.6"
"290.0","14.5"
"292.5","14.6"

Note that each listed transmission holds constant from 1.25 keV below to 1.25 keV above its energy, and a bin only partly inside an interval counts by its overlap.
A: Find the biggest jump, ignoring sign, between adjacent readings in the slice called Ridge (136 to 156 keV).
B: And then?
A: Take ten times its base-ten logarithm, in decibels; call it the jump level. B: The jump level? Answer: -2.2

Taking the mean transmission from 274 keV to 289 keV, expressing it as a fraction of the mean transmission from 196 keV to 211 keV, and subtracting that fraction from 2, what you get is 1.36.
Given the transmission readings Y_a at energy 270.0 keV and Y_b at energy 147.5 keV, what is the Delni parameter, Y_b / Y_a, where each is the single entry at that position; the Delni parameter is 1.39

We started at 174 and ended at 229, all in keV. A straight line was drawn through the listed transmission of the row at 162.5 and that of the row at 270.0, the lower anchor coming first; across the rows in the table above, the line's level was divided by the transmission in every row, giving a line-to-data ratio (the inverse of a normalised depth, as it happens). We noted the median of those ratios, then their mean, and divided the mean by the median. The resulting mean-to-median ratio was 0.990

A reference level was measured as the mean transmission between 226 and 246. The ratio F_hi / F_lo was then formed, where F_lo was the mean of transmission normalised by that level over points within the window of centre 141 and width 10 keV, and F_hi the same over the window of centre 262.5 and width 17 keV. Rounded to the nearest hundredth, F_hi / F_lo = 0.79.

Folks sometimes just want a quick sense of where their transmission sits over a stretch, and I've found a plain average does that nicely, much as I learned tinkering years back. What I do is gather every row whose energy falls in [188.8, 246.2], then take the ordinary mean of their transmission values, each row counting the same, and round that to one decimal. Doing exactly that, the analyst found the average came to 16.0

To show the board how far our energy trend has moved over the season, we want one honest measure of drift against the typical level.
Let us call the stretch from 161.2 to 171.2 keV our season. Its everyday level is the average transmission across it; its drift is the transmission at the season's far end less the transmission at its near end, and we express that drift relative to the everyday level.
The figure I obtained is -0.036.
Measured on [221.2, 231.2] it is -0.077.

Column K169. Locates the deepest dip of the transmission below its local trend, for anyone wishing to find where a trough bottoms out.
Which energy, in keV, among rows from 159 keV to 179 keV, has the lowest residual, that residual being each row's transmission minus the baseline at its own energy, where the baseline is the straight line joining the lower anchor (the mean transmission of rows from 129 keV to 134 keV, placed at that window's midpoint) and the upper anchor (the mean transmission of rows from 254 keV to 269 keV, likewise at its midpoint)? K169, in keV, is 165.0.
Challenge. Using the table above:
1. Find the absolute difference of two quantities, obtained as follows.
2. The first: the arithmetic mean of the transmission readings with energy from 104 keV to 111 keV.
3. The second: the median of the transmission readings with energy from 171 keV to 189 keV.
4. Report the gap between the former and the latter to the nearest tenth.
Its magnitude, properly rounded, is 2.1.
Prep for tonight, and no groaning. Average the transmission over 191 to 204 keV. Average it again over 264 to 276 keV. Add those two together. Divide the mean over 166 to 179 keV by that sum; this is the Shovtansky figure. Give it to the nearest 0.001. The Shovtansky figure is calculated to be 0.576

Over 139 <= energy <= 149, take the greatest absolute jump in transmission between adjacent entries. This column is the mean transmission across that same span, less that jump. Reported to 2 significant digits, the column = 16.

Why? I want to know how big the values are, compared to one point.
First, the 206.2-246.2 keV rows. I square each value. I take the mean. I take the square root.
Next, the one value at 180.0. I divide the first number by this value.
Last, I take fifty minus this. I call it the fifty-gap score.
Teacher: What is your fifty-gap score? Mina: 49.1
